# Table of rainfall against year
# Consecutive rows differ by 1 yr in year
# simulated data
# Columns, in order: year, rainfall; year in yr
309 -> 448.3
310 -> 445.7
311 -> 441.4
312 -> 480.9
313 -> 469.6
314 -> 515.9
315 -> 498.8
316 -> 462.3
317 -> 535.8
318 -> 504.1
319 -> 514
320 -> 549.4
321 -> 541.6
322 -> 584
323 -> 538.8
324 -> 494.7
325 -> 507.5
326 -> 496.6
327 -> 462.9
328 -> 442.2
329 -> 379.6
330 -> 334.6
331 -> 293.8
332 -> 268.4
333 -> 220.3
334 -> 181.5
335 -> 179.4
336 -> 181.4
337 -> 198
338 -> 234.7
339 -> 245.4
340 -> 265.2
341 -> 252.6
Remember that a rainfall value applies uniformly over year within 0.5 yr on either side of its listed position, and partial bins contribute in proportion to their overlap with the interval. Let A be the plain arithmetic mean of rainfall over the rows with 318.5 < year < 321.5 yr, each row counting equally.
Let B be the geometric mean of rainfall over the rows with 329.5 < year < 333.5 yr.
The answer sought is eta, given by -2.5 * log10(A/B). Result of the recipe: -0.72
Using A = 535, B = 276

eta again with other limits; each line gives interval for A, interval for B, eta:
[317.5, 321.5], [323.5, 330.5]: -0.19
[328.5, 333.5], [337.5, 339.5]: -0.24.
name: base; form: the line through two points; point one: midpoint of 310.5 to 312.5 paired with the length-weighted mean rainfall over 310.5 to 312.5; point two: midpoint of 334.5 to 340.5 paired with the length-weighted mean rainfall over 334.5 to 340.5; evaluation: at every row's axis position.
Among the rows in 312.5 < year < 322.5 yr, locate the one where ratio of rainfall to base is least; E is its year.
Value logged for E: 313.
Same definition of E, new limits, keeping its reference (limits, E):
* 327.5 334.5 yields 334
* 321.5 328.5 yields 324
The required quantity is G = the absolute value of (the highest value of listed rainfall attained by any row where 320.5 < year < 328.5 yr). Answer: 584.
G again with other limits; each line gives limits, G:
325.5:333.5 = 497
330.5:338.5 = 294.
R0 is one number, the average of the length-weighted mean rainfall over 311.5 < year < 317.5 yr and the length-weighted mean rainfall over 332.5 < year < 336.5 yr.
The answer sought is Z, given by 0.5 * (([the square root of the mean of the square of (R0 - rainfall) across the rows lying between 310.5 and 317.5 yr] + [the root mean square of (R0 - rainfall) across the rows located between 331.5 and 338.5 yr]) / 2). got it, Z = 71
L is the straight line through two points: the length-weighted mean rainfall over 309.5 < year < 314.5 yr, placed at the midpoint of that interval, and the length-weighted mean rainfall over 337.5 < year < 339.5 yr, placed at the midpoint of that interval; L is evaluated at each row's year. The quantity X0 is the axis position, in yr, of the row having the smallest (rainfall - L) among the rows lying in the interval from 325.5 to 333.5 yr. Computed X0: 333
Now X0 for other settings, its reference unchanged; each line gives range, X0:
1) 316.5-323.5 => 318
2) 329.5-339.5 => 334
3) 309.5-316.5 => 310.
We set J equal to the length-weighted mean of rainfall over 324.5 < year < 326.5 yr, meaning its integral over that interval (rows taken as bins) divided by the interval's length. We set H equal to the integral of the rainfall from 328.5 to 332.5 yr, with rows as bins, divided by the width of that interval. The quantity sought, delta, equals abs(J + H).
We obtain 821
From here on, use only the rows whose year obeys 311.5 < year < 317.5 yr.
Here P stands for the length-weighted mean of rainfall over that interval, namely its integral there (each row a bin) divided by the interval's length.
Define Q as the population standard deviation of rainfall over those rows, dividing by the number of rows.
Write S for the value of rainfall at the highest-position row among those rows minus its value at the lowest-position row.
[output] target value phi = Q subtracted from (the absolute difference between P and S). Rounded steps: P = 494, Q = 26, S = 55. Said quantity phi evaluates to 413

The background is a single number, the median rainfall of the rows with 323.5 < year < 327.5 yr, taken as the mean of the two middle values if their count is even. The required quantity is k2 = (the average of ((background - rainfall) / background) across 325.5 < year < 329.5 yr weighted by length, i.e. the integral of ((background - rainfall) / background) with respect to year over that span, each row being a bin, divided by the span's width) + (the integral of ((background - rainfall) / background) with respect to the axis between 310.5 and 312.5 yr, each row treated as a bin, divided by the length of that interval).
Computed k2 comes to 0.2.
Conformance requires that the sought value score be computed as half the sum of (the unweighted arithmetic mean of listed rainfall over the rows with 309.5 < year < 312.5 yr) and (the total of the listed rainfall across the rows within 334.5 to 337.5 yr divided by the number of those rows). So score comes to 321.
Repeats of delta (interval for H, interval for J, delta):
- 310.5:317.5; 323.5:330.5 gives 932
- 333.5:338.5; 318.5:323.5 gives 741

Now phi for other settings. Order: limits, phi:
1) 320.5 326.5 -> 541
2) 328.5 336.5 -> 381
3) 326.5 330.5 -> 482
